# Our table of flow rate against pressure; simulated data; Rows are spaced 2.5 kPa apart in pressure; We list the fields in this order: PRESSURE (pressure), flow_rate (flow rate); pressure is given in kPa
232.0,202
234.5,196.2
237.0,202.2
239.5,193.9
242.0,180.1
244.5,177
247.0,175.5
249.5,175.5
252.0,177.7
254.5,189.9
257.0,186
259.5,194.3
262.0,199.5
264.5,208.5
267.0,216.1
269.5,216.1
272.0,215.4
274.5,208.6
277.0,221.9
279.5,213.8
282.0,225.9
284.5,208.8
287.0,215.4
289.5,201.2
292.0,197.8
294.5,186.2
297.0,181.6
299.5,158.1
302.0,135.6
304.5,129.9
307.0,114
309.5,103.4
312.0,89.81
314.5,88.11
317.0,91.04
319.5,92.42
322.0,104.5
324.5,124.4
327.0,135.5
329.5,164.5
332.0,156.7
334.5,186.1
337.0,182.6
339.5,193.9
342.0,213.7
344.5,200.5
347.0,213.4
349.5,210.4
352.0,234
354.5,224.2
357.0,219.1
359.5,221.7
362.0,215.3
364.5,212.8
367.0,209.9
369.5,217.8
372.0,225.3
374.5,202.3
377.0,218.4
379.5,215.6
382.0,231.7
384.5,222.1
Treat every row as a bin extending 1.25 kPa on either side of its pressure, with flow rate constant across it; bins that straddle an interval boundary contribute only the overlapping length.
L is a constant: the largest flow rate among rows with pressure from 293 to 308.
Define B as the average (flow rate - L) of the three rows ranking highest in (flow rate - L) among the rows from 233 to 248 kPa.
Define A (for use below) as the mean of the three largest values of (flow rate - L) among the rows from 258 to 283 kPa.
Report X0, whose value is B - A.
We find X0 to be -24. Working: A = 35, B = 11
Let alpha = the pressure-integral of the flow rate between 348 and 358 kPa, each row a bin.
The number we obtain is 2218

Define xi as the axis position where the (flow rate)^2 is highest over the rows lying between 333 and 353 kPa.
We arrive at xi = 352.0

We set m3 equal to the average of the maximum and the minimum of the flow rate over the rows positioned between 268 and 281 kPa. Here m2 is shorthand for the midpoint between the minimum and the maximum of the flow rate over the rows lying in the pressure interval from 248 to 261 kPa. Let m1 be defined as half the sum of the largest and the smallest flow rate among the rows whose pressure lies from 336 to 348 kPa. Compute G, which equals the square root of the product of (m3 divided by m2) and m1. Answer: 15.2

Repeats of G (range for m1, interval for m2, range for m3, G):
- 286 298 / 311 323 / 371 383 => 21.1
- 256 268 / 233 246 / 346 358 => 15.3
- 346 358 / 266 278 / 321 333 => 11.8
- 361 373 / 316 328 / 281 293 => 20.2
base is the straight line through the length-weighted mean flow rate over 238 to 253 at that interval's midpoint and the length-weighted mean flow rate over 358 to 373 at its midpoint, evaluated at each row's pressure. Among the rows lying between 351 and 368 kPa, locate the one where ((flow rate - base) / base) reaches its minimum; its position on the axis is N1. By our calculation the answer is 367.0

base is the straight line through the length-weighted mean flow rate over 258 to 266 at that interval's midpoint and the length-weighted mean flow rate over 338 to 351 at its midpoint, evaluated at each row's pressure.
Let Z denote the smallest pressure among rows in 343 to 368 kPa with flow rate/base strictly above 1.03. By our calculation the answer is 347.0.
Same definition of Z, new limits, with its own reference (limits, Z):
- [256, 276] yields 264.5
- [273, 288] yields 274.5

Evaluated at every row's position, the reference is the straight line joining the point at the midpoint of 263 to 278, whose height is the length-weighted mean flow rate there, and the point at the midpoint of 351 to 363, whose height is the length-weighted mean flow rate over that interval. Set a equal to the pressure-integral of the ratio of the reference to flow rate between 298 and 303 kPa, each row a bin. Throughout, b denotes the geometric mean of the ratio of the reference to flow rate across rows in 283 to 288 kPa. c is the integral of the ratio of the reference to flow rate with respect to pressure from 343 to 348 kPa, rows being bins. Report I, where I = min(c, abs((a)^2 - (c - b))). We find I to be 5.36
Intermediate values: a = 7.3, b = 1.02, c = 5.36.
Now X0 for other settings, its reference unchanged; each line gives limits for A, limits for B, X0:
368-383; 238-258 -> -35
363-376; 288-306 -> -24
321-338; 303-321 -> -62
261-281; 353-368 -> 4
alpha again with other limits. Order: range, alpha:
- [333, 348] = 2961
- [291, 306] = 2452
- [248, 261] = 2402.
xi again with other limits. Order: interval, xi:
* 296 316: 297.0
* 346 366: 352.0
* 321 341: 339.5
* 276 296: 282.0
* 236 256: 237.0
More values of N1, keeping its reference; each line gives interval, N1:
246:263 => 249.5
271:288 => 284.5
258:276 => 259.5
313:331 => 314.5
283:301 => 299.5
